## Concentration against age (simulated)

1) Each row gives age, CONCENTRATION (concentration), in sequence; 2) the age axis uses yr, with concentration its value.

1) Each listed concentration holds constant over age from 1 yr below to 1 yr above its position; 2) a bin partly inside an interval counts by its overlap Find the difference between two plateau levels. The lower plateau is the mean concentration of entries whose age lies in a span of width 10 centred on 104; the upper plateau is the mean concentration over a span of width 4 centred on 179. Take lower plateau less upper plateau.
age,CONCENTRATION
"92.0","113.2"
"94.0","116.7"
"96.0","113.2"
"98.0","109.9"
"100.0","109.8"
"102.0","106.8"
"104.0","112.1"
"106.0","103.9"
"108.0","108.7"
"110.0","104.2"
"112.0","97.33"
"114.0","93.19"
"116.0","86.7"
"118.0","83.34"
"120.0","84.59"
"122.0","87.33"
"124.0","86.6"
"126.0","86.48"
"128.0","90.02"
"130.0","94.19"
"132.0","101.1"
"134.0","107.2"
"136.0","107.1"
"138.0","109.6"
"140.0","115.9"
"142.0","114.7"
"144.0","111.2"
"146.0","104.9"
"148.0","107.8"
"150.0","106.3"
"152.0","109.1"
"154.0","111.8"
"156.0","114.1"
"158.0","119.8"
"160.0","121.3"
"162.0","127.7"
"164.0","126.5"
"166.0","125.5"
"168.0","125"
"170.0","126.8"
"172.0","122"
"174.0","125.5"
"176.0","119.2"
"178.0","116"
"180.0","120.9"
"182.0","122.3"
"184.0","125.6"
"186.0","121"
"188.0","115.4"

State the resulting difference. -10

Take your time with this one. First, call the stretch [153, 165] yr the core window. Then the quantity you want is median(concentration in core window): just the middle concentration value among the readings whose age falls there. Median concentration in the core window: 121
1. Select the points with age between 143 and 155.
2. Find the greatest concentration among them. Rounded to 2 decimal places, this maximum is 111.80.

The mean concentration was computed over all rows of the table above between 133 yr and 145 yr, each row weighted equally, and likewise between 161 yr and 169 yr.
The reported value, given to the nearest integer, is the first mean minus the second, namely -15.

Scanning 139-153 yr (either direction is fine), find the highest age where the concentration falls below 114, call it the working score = 152.0 yr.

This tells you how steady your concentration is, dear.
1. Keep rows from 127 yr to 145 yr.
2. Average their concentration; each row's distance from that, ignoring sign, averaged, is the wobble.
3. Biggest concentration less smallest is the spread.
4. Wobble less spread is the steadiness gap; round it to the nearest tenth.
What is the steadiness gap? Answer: -18.8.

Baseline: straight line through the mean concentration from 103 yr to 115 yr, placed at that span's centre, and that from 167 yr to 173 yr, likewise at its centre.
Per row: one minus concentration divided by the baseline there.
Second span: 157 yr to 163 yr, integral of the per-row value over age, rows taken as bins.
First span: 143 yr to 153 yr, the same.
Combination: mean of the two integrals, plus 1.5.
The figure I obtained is 1.84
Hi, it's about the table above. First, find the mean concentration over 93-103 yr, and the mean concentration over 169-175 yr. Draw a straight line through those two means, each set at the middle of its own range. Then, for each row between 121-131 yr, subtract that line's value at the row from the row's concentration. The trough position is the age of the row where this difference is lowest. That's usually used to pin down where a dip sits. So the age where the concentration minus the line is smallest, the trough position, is 126.0 yr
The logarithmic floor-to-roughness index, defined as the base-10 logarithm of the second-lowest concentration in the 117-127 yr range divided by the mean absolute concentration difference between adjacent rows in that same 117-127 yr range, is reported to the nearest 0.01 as 1.84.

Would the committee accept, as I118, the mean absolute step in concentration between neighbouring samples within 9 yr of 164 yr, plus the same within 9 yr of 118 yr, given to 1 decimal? 6.1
